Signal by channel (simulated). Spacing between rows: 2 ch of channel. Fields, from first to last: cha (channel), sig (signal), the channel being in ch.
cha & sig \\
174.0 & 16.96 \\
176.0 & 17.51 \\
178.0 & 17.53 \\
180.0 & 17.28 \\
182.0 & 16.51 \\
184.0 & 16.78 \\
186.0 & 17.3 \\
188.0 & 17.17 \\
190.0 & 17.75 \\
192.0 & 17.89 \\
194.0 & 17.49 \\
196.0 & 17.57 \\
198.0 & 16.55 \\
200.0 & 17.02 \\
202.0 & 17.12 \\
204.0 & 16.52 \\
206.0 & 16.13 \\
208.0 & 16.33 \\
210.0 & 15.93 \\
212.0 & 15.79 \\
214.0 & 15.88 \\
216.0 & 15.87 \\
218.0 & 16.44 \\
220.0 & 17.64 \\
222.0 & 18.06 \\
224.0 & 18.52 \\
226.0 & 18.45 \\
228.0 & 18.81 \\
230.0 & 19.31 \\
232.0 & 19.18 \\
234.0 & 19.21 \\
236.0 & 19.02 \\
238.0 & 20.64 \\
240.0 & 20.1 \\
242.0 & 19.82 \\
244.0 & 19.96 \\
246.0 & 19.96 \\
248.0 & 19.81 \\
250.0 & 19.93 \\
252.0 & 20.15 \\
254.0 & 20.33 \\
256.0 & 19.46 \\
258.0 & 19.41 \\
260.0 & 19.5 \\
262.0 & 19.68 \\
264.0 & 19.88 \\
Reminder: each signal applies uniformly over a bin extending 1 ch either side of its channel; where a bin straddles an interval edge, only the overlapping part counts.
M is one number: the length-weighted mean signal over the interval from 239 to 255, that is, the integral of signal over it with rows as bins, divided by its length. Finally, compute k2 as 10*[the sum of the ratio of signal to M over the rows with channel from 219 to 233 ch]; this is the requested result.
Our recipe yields 65.0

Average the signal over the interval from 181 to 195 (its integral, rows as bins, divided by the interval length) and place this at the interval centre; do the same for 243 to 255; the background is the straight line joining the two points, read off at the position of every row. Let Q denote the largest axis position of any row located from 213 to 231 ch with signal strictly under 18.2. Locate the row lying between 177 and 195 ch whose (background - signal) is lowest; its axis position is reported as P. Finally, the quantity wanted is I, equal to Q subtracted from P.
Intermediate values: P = 178.0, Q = 222.0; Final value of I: -44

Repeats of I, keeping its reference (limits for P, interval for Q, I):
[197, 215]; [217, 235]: -20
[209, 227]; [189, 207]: 18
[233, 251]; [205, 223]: 16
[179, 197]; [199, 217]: -24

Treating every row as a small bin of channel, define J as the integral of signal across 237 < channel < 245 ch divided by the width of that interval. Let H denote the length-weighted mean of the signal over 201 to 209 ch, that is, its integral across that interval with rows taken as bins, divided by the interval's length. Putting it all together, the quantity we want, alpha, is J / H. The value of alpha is 1.22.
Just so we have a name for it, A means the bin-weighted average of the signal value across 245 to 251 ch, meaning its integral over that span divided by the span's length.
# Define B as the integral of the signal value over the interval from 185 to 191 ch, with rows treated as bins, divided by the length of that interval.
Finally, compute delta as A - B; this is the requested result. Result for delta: 2.5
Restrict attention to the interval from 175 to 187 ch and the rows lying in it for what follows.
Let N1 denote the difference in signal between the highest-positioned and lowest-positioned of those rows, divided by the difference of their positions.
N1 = -0.02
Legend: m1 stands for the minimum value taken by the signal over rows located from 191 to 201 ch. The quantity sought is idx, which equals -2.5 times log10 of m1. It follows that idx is -3.05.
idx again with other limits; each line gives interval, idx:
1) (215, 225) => -3.00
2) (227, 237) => -3.19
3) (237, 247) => -3.24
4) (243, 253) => -3.24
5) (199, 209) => -3.02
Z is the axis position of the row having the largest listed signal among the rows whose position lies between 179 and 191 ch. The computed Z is 190.0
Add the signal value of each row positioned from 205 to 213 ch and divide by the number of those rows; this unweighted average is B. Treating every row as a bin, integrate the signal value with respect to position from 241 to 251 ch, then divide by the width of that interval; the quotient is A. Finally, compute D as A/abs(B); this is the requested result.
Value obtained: 1.24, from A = 19.9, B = 16.0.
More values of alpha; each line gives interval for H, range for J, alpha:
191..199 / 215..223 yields 0.98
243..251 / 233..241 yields 0.99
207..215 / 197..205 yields 1.05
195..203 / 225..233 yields 1.11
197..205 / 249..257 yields 1.19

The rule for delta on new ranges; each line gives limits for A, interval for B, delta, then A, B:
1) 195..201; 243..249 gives -2.9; 17.0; 19.9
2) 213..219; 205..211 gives -0.1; 16.1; 16.1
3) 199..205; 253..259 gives -2.8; 16.9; 19.7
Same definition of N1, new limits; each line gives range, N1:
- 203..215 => -0.06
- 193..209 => -0.08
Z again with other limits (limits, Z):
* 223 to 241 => 238.0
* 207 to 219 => 218.0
